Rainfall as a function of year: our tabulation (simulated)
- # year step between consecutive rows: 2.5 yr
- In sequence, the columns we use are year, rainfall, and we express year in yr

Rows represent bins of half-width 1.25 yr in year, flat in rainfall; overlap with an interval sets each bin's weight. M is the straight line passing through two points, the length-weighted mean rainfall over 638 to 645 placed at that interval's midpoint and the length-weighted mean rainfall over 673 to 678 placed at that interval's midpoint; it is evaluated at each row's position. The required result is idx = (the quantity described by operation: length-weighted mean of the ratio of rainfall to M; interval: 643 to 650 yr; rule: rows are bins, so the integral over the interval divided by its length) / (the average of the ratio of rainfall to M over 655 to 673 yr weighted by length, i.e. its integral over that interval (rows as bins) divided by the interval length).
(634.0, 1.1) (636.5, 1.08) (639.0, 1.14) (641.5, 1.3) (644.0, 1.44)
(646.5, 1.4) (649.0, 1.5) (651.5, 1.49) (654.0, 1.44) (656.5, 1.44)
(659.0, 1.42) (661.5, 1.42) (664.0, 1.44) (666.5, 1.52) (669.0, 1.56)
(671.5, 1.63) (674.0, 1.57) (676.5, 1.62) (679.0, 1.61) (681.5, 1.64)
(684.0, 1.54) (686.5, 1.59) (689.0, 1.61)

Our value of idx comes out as 1.08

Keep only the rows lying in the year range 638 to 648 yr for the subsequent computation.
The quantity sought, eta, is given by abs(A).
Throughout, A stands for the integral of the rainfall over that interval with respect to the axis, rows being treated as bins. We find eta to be 13.3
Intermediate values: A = 13.3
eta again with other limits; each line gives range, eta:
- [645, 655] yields 14.6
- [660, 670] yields 14.8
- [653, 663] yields 14.3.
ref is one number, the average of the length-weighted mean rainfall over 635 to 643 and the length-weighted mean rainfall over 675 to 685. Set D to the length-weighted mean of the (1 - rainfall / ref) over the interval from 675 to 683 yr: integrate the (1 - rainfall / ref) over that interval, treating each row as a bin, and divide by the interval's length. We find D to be -0.16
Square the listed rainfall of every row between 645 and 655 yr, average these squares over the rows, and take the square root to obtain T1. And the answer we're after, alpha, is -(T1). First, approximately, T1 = 1.46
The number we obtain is -1.46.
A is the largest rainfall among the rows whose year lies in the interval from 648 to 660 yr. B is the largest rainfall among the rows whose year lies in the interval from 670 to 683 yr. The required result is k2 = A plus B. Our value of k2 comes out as 3.14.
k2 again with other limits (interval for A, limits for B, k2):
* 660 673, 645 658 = 3.13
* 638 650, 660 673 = 3.13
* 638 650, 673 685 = 3.14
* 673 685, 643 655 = 3.14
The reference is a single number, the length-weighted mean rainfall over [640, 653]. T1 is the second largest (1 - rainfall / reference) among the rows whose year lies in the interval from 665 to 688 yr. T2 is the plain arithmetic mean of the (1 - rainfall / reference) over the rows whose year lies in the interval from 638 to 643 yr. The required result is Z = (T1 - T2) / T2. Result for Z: -1.6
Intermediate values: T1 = -0.08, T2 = 0.14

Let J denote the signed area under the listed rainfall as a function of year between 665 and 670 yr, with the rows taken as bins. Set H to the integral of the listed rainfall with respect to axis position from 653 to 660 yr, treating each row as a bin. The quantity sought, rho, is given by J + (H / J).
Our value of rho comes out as 9.0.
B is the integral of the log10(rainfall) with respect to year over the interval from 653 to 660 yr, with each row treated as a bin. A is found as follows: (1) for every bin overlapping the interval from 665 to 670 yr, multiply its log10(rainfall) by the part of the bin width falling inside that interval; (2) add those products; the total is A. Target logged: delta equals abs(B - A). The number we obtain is 0.2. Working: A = 0.9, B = 1.09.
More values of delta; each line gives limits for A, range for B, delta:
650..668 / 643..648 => 2.2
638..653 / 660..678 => 1.3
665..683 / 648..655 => 2.4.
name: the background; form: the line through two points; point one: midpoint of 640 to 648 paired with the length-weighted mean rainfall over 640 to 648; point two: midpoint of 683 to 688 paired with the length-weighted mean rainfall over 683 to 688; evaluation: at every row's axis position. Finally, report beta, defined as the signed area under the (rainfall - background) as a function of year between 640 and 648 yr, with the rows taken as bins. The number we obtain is 0.00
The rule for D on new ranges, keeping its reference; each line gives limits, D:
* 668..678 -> -0.15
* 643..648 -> -0.02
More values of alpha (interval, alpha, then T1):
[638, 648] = -1.33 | 1.33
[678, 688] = -1.60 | 1.60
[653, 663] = -1.43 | 1.43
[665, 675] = -1.57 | 1.57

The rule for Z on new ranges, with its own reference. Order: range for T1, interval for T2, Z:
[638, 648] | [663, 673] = -2.0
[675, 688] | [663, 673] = 0.4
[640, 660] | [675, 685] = -1.1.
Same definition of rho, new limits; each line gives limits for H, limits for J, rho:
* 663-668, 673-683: 16.6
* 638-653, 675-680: 10.6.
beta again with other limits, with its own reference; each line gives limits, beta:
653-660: 0.00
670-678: 0.72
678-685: 0.34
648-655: 0.46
